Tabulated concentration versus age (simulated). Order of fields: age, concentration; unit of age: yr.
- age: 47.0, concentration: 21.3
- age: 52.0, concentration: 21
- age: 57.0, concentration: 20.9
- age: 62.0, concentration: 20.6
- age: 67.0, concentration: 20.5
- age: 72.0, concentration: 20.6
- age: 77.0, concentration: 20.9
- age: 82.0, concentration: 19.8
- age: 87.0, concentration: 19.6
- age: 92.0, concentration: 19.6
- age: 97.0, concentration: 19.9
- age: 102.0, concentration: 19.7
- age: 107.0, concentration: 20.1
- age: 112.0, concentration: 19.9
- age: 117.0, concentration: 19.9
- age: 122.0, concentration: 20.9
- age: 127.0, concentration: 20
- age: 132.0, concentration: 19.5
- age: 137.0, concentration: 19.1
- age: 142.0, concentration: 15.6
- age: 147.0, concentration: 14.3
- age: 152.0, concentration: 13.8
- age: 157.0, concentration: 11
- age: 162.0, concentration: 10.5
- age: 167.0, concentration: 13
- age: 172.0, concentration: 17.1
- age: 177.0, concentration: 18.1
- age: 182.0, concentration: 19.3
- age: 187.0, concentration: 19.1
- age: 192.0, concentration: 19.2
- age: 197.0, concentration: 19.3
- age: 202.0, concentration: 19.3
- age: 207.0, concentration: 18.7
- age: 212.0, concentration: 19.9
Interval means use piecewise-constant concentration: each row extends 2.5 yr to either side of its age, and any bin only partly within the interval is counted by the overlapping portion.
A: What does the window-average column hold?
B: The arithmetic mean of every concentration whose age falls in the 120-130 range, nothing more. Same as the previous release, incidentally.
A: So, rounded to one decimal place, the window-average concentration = 20.4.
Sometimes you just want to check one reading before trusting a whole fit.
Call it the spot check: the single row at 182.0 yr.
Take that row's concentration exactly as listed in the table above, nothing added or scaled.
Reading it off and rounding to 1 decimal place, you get 19.3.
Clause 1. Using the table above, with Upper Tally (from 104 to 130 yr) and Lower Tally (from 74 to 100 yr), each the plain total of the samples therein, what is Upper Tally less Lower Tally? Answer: 1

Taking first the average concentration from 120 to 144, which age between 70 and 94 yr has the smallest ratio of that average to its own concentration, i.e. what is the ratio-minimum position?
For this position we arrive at 77.0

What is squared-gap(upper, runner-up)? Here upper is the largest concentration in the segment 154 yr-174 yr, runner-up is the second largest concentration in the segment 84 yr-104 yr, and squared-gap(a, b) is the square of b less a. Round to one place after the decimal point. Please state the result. 6.8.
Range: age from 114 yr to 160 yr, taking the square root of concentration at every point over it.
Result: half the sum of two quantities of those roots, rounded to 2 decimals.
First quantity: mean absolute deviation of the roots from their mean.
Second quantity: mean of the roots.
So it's 2.25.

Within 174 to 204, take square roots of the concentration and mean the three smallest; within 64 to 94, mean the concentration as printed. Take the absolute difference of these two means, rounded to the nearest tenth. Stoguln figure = 15.8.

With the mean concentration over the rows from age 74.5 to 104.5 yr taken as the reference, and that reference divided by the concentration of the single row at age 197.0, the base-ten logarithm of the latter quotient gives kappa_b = 0.014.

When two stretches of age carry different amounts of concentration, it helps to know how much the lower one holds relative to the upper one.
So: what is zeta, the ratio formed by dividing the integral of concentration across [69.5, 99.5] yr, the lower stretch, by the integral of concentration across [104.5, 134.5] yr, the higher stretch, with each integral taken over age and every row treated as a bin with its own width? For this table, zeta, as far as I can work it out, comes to 1.00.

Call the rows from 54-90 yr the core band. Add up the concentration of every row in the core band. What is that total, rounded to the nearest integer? 143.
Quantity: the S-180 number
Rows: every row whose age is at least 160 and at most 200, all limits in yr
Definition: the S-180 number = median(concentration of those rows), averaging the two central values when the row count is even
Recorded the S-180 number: 18.6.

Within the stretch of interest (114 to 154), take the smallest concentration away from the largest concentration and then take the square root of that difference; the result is 2.7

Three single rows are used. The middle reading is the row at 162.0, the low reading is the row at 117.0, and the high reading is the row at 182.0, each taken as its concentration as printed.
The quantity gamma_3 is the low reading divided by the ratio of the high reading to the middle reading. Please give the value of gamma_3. 11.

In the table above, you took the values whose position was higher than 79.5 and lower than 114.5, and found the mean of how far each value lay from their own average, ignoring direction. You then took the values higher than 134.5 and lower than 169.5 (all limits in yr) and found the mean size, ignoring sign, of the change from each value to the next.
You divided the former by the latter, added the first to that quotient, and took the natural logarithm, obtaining -1.5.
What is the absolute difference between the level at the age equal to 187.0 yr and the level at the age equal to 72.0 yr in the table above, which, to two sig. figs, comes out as 1.5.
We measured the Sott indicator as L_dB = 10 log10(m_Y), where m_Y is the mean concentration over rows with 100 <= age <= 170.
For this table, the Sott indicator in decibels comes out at 12.3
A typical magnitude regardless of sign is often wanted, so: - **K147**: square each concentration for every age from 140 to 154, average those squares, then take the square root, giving 14.6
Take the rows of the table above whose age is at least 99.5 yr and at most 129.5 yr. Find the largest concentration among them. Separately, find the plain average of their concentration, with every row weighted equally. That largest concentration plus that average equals 41.0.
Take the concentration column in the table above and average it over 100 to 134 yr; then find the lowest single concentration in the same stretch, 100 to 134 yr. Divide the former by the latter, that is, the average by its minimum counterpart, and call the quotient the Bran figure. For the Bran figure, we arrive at 1.03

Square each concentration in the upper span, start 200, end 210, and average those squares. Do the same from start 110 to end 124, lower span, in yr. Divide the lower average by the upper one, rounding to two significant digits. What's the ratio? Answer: 1.1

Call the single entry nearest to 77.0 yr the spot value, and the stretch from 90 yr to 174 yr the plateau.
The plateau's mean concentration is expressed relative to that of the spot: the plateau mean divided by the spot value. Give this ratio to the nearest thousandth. 0.827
